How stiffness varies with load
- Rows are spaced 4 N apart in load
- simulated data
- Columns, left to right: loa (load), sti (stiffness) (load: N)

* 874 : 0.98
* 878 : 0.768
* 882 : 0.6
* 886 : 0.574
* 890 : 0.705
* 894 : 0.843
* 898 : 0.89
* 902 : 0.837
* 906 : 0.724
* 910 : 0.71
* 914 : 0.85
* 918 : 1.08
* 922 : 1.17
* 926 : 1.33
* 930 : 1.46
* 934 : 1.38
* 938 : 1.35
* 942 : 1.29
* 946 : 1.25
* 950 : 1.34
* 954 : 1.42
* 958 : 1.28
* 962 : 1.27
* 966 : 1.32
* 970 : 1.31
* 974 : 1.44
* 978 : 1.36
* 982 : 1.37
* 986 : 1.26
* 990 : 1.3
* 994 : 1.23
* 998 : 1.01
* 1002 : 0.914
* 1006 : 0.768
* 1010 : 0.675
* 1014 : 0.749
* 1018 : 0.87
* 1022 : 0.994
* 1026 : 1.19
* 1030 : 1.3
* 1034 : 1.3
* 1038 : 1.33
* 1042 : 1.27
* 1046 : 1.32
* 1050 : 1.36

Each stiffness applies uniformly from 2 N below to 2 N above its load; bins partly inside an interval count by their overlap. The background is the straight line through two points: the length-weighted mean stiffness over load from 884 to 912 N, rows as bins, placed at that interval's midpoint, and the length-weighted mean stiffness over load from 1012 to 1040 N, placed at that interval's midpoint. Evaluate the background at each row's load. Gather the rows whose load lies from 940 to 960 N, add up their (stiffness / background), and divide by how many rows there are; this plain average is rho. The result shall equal 1.5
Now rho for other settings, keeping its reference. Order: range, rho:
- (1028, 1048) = 1.1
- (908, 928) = 1.3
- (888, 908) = 1.1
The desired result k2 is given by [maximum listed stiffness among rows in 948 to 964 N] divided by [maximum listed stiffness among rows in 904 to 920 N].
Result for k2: 1.31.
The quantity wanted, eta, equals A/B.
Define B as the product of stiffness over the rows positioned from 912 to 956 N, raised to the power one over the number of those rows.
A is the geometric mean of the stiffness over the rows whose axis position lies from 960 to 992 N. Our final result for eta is 1.1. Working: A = 1.33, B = 1.3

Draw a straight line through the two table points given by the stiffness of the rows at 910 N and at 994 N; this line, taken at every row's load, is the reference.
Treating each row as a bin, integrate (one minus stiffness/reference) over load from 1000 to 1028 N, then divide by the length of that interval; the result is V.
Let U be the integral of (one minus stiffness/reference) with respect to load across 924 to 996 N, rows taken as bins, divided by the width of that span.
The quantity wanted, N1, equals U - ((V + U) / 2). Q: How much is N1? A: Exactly -0.341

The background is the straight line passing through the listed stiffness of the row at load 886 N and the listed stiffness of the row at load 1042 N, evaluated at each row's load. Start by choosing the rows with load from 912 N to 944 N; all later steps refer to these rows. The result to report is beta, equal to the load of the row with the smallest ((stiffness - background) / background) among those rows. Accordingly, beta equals 914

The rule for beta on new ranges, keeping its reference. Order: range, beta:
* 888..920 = 910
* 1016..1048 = 1018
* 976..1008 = 1006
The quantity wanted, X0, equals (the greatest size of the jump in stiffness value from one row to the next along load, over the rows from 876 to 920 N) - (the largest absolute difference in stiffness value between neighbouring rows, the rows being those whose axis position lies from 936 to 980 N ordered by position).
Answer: 0.09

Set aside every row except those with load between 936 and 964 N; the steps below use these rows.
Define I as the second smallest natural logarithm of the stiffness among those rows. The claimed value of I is 0.24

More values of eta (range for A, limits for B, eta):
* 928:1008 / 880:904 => 1.7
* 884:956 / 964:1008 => 0.9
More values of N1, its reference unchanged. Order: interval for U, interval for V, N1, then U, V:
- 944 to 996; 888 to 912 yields -0.006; -0.23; -0.22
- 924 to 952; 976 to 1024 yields -0.345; -0.53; 0.16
